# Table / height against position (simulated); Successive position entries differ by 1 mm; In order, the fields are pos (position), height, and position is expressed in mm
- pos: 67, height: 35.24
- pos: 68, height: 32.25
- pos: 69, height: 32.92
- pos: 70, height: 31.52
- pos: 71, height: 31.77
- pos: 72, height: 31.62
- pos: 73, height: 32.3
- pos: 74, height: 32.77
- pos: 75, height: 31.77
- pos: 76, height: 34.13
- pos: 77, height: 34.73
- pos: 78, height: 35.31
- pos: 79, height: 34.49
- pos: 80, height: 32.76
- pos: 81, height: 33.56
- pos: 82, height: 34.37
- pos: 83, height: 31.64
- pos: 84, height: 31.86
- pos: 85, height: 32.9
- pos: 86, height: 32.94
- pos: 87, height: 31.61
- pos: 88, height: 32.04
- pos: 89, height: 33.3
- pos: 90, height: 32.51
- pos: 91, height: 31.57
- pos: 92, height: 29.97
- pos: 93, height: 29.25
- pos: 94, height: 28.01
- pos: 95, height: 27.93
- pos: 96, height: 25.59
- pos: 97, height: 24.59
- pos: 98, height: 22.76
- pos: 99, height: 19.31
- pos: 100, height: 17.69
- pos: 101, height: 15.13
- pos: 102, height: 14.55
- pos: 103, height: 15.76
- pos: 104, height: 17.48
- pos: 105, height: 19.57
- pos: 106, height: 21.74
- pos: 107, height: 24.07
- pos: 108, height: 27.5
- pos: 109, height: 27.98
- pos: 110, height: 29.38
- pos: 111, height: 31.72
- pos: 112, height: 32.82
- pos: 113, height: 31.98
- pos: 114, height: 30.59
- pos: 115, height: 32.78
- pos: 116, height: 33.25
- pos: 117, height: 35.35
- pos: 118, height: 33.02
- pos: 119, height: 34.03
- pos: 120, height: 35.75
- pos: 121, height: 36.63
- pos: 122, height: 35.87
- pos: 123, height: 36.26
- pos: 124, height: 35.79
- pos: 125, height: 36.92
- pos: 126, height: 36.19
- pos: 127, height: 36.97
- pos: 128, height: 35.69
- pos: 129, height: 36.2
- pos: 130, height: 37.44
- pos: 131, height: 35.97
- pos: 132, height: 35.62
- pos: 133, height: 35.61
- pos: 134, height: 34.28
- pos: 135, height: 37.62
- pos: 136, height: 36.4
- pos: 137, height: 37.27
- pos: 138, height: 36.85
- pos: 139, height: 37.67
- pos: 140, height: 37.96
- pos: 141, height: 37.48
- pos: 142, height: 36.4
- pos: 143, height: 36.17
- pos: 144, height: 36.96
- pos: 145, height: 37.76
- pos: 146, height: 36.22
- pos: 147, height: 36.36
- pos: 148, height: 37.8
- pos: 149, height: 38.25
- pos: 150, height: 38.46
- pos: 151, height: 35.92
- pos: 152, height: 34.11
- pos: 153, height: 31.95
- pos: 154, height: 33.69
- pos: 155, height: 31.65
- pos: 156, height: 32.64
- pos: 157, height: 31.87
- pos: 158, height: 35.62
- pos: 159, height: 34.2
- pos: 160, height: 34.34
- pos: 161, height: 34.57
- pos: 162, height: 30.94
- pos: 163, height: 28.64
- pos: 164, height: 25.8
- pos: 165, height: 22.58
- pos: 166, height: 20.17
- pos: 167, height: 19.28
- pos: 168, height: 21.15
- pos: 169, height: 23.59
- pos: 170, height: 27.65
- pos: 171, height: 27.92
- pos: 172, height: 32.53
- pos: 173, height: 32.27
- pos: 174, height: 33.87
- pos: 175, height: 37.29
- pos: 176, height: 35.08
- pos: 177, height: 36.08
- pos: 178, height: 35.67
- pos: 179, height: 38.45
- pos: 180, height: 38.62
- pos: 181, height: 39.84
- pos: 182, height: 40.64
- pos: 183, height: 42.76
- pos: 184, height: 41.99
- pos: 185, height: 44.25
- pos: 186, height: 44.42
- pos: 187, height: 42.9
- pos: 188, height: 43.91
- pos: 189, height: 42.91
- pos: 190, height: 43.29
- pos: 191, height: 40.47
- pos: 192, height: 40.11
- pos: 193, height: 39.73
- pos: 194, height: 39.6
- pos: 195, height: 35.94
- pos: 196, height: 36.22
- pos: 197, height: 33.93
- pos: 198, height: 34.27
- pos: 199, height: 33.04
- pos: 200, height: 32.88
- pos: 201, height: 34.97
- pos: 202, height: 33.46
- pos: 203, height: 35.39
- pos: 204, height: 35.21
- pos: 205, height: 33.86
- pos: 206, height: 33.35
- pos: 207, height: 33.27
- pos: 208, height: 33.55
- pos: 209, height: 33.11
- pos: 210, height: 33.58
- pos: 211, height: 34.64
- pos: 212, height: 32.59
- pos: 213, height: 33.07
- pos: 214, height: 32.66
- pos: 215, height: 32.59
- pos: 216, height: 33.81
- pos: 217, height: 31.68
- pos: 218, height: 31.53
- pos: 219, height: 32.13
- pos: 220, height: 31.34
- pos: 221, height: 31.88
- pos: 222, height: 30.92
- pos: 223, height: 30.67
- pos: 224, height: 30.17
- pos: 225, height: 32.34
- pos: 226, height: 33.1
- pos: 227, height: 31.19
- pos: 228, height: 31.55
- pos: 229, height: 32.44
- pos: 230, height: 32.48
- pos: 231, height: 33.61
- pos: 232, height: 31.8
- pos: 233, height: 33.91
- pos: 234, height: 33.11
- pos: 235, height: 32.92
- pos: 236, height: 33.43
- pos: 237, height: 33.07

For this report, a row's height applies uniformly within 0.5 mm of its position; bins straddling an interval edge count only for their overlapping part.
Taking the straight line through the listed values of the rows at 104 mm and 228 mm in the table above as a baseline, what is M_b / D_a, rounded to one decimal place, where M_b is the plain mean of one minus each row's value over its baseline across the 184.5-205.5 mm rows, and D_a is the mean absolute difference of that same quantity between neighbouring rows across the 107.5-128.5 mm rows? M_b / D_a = -6.3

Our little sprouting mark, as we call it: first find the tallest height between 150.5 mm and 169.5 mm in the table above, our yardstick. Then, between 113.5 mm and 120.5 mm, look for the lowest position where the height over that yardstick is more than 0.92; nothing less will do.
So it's 116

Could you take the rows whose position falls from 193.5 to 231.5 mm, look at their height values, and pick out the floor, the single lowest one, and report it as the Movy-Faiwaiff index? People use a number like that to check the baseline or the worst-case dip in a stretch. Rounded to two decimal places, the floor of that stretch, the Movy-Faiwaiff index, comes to 30.17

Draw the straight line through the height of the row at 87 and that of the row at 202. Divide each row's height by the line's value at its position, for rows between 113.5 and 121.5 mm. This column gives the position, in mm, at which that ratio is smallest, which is 114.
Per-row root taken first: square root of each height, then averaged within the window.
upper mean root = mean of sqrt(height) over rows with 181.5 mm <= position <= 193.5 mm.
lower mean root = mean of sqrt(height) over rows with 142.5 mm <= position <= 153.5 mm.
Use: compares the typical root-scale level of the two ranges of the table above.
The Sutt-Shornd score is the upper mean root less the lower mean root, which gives 0.47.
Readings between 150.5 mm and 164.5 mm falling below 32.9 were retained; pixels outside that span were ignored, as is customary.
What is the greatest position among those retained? 164 mm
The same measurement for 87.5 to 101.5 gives 101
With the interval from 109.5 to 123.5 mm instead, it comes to 115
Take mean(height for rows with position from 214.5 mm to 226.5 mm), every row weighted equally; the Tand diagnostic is 31.8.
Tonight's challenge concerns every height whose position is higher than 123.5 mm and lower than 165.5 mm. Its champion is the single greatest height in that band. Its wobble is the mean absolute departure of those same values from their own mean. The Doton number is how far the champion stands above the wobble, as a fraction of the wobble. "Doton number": 15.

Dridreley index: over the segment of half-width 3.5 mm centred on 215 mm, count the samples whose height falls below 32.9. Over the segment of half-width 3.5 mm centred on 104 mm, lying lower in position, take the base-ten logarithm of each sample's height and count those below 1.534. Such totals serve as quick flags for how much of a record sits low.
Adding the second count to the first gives 12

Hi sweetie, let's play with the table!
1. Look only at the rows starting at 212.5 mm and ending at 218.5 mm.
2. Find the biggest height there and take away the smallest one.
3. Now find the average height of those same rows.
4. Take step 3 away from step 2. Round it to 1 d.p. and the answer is -30.3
